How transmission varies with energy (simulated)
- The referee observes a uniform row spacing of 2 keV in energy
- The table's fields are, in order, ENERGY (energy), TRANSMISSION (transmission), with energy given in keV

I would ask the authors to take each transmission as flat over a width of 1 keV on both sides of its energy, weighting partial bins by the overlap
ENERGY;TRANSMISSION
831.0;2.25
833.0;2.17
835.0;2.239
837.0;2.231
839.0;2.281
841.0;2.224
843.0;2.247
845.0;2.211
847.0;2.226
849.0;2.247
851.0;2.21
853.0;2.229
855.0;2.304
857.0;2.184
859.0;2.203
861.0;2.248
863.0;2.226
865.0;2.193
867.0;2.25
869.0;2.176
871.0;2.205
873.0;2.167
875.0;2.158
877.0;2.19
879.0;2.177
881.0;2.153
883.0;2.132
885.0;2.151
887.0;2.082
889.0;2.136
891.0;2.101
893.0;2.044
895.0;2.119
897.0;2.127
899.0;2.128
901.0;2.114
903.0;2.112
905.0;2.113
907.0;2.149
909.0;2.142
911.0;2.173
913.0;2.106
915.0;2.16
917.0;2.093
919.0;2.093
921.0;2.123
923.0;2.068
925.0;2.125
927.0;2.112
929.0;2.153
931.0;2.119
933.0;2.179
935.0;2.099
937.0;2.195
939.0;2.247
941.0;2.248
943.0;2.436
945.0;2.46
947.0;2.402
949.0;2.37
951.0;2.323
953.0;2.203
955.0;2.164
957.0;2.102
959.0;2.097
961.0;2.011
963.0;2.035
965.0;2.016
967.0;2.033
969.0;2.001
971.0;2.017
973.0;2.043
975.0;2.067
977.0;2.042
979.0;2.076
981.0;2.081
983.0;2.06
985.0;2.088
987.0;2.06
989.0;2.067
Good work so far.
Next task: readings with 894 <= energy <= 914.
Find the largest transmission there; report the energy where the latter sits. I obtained 911.0 keV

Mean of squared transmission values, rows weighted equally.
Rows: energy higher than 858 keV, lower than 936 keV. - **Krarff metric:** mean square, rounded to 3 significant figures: 4.60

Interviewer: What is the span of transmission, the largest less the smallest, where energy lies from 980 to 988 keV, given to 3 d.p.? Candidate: 0.028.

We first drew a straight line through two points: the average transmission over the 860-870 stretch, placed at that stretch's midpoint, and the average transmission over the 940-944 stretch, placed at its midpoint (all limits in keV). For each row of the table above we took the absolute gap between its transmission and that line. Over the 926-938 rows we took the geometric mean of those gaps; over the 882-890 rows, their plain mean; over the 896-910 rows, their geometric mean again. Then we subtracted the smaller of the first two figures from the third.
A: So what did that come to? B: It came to 0.026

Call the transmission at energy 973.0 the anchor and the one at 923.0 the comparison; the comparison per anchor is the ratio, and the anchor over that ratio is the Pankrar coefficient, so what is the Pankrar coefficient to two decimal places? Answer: 2.02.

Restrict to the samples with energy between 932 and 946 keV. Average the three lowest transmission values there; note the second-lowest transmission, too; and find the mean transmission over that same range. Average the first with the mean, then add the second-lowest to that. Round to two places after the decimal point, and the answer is 4.39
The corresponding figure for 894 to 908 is 4.23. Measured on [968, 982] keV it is 4.05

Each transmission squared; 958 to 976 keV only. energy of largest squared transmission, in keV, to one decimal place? 959.0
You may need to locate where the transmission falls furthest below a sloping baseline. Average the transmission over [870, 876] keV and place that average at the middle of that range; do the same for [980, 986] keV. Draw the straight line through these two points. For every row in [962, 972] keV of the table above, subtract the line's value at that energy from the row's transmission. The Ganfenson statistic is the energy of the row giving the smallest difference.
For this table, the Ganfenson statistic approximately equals 969.0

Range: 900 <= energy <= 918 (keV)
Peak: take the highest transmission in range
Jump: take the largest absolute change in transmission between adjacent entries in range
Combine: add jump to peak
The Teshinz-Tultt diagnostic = 2.24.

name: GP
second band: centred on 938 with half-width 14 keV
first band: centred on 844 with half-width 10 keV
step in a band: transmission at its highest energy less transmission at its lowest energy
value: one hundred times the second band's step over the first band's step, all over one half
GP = -3960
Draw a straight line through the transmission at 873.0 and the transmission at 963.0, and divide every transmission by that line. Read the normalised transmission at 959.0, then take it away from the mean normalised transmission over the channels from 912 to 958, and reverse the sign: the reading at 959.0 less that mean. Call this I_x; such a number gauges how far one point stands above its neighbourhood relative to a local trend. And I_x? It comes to -0.03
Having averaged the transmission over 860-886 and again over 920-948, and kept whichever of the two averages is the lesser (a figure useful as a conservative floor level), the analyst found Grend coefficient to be 2.19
